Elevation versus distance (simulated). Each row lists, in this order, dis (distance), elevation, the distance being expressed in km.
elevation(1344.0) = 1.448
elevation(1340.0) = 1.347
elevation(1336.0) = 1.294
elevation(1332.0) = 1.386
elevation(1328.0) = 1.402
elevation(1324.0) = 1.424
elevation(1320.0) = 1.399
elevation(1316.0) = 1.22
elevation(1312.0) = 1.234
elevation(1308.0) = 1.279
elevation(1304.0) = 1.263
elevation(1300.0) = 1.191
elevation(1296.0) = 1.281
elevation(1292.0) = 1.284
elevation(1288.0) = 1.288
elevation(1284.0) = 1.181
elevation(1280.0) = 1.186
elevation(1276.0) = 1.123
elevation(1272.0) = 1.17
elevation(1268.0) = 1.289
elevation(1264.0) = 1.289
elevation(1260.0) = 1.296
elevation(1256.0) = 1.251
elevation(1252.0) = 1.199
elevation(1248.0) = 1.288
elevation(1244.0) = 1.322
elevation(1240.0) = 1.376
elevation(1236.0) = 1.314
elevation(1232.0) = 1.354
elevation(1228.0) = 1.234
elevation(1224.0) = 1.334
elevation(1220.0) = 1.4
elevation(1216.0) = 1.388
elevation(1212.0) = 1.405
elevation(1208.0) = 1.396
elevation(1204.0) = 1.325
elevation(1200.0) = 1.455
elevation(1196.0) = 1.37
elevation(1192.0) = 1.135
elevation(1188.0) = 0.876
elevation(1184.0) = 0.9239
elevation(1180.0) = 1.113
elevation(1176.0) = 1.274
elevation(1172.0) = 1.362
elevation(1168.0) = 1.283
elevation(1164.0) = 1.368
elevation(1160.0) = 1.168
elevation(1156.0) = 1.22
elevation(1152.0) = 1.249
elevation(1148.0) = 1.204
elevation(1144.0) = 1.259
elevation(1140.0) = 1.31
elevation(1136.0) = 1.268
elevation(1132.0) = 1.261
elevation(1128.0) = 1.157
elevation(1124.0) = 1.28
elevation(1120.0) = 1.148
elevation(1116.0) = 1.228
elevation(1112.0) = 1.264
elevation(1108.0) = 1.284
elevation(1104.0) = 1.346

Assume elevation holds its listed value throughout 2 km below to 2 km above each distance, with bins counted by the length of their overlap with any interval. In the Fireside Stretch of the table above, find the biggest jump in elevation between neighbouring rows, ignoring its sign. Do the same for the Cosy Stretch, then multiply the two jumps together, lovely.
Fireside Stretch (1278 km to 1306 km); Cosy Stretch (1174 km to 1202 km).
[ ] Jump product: 0.028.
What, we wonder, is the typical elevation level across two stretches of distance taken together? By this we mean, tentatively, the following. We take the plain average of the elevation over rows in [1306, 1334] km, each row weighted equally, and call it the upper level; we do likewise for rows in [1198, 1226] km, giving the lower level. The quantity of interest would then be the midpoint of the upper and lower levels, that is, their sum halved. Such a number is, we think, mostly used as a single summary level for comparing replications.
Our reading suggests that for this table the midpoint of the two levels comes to 1.36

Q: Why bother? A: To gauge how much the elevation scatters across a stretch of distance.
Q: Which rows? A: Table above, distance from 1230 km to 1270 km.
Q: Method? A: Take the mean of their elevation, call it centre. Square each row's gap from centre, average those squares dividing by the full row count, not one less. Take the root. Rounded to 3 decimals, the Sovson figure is 0.047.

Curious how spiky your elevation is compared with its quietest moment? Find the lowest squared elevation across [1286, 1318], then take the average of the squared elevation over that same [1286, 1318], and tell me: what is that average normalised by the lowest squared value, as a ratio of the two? 1.11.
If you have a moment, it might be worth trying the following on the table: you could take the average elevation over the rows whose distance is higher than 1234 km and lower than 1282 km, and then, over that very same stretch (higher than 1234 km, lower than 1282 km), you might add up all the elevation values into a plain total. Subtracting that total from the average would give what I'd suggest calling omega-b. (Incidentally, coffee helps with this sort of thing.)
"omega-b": -13.8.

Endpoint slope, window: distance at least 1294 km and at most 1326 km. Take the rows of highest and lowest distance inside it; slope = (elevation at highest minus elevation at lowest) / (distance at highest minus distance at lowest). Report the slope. 0.005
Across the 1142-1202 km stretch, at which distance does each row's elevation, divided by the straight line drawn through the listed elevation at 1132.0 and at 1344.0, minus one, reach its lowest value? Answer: 1188.0 km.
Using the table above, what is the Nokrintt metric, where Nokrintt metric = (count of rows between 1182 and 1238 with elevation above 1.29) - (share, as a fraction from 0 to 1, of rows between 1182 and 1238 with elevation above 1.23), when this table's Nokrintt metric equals 9.2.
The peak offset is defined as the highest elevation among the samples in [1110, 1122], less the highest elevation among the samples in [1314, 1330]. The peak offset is -0.16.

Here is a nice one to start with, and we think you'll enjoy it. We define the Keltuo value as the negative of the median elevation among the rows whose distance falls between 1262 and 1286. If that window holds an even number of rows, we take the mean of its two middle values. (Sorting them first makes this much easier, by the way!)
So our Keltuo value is -1.18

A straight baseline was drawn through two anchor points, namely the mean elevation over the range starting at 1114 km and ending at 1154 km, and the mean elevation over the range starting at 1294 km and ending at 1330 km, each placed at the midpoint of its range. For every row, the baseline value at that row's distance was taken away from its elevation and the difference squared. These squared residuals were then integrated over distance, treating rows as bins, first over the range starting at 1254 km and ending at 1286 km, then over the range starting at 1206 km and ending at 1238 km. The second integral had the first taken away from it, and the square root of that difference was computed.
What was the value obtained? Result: 0.29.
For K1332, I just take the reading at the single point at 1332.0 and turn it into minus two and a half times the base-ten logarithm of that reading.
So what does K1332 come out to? -0.35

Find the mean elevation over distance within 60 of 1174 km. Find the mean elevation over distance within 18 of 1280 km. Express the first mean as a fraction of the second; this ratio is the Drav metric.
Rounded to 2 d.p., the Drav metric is 1.02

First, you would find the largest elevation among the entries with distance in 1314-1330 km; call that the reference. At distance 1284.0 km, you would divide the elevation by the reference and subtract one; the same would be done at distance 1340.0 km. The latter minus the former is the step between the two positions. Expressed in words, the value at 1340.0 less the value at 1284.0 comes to 0.12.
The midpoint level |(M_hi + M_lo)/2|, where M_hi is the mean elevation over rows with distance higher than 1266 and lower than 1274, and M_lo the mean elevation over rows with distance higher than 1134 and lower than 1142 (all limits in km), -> 1.26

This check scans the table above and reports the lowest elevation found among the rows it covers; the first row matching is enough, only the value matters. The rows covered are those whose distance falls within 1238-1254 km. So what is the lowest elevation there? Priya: 1.199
